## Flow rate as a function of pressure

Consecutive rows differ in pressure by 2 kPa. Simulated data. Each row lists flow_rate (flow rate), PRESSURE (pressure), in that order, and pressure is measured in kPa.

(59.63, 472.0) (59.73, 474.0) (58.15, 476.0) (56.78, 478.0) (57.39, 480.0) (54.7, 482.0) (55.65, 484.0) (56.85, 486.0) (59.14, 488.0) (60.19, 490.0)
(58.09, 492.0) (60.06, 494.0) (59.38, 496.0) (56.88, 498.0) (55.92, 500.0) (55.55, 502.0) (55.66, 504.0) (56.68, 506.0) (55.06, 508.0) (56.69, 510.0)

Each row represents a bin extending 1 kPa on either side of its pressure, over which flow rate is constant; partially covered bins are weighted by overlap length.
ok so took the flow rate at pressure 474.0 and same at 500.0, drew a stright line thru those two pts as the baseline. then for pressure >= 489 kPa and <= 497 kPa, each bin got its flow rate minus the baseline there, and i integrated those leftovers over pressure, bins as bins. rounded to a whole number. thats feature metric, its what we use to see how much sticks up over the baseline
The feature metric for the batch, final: 20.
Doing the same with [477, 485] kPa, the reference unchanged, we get -21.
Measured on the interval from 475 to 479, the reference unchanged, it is -7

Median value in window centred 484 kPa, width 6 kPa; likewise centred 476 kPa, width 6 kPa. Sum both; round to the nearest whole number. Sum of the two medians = 114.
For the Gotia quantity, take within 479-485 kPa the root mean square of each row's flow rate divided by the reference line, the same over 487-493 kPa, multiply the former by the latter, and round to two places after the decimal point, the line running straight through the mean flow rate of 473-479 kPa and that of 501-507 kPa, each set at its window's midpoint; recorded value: 1.00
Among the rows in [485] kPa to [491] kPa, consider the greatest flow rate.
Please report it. 60.19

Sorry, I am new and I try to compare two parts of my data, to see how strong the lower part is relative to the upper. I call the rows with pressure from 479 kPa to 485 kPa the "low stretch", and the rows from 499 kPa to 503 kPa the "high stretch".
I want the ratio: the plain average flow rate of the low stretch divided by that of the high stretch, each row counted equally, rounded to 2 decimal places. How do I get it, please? 1.00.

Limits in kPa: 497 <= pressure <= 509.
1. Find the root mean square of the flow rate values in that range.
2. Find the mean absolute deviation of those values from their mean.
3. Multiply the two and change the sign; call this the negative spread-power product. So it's -31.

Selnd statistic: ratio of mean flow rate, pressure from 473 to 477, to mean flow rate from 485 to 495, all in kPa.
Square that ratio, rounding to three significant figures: 1.00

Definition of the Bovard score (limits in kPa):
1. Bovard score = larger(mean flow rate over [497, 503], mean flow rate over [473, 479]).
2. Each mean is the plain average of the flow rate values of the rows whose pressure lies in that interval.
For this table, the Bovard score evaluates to 58.2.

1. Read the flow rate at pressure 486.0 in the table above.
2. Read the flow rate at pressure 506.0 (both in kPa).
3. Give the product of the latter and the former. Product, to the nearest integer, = 3222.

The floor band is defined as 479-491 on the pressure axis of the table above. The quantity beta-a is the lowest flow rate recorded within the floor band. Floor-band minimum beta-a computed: 54.7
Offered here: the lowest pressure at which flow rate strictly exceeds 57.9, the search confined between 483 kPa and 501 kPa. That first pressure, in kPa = 488.0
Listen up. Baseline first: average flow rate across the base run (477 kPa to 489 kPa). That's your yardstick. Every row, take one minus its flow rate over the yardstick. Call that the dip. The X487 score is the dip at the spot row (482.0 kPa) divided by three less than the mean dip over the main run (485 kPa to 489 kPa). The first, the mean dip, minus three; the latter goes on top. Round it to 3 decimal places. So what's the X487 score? -0.012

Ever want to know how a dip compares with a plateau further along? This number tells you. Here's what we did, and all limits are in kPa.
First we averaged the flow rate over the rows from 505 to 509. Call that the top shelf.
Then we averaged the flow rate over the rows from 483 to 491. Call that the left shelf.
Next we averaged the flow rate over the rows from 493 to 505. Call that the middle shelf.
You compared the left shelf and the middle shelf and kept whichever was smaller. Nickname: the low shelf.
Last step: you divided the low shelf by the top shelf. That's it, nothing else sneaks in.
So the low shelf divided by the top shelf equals 1.02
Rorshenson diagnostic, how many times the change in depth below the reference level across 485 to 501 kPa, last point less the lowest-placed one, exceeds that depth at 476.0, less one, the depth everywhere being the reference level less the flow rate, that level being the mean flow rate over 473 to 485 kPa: -1.9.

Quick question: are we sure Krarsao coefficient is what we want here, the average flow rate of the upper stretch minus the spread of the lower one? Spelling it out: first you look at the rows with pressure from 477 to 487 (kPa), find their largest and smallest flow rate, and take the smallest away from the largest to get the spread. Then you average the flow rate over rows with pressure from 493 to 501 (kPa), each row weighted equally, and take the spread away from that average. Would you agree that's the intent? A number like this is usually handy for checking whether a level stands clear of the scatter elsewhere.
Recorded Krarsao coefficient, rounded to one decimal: 55.4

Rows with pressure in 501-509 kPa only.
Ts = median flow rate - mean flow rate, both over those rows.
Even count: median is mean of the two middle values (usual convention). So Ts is -0.13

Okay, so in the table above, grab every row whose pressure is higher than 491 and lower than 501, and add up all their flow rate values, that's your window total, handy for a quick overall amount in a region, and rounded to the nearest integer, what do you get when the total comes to 290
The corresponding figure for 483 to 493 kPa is 290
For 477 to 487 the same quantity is 281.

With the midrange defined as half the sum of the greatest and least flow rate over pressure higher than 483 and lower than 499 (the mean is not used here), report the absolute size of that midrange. 57.9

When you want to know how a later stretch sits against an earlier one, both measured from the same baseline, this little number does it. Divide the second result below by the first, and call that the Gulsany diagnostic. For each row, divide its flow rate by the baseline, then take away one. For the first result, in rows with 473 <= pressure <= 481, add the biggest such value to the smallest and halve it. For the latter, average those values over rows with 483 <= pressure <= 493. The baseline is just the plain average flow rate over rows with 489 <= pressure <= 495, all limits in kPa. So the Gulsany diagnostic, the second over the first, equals 1.2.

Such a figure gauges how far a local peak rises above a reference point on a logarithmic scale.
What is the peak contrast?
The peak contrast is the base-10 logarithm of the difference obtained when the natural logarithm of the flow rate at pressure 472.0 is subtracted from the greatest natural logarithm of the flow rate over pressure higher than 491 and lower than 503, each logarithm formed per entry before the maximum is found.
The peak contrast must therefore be -2.1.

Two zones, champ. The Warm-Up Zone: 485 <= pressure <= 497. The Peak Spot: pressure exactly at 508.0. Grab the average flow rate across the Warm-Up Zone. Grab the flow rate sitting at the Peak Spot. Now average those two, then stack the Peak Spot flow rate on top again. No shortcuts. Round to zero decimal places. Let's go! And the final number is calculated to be 112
